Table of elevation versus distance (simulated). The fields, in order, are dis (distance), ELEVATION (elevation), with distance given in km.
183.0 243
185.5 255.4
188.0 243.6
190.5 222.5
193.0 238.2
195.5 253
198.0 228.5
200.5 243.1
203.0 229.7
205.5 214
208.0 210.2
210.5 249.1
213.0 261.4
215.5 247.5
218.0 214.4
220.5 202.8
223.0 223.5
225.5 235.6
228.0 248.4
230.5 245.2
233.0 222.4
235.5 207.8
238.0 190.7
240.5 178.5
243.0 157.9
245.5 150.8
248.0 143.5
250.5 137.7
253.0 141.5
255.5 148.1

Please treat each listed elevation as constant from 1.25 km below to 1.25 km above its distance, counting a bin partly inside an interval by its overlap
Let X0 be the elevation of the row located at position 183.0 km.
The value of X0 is 243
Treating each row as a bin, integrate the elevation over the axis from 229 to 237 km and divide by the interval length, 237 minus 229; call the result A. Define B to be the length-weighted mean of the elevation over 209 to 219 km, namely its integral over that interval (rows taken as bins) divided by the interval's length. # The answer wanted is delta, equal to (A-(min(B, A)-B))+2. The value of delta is 245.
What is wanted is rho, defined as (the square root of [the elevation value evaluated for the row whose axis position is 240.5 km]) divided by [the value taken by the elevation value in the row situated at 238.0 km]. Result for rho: 0.070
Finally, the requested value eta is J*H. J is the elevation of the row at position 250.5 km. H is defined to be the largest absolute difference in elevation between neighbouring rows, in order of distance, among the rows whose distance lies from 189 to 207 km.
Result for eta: 3374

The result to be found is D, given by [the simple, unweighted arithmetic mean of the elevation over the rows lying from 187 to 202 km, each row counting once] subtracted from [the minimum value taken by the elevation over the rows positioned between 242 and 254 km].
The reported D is -100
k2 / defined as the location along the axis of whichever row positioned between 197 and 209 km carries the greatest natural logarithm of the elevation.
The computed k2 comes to 200.5 km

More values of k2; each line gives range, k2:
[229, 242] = 230.5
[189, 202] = 195.5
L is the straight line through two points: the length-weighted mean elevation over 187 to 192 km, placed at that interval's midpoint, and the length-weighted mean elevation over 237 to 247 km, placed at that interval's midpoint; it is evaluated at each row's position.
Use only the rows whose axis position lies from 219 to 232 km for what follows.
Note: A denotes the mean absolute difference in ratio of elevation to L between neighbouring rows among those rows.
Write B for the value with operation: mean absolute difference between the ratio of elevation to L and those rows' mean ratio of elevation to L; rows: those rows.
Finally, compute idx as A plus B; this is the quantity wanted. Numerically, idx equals 0.17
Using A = 0.0756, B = 0.099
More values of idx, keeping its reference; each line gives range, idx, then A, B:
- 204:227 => 0.19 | 0.0916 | 0.096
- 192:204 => 0.11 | 0.0754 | 0.034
